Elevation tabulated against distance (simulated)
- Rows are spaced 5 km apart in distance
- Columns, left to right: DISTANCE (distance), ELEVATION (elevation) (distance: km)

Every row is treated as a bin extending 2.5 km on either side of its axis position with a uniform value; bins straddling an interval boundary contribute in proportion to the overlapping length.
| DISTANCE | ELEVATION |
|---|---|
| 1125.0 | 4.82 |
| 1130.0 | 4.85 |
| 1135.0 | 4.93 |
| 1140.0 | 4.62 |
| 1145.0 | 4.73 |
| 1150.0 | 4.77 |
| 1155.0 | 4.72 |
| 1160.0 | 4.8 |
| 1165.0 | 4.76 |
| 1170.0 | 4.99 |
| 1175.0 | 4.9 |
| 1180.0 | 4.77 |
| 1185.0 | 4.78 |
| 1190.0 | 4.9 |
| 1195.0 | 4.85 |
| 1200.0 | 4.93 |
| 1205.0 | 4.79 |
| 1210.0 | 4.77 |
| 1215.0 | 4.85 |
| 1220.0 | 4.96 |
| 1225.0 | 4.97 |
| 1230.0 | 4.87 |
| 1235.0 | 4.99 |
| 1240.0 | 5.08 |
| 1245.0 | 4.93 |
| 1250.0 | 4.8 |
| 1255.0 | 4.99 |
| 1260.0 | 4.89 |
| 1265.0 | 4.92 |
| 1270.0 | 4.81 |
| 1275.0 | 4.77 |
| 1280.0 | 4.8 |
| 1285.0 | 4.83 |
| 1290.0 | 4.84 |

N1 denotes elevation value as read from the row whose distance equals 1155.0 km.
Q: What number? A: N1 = 4.72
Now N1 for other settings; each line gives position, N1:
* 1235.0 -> 4.99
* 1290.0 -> 4.84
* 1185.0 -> 4.78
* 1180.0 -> 4.77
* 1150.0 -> 4.77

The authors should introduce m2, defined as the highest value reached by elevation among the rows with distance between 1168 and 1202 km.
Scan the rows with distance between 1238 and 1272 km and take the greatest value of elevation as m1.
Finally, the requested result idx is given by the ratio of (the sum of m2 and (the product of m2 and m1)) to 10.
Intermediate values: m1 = 5.08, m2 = 4.99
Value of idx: 3.03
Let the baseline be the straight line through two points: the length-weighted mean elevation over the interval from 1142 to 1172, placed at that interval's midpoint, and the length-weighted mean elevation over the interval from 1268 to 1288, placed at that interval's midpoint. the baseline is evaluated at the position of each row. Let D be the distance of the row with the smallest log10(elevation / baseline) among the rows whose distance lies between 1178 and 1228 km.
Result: 1210.0 km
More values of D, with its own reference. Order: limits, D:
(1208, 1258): 1210.0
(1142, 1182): 1155.0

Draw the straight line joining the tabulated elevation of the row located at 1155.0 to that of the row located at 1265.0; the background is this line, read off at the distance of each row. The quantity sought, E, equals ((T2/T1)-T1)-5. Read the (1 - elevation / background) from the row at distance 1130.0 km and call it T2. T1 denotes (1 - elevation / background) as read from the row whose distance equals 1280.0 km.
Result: -6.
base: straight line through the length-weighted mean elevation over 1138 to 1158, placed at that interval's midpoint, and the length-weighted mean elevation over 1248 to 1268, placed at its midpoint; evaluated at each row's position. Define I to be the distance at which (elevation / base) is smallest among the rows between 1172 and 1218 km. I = 1210.0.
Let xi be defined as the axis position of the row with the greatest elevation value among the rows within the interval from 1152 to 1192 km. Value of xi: 1170.0 km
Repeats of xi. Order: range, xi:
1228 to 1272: 1240.0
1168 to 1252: 1240.0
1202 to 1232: 1225.0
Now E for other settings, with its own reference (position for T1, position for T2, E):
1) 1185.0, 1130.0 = 28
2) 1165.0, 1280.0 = -11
